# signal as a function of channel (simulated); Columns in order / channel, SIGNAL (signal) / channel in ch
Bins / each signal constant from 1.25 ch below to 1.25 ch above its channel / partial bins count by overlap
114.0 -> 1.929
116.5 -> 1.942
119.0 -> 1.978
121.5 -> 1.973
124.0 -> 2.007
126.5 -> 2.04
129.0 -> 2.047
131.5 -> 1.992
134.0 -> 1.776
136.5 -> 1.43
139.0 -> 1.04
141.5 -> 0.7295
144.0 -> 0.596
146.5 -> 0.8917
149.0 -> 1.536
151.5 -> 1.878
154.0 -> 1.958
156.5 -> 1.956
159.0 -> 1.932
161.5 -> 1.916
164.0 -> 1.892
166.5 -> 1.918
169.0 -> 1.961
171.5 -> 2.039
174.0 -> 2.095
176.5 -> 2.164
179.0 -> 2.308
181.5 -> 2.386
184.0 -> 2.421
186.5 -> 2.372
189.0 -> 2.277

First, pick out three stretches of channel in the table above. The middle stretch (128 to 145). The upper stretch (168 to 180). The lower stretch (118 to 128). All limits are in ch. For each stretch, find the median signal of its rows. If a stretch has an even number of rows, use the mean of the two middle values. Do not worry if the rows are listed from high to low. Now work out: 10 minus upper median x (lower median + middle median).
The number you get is 2.8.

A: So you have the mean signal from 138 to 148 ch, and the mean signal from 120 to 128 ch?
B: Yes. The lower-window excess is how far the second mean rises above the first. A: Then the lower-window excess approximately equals 1.2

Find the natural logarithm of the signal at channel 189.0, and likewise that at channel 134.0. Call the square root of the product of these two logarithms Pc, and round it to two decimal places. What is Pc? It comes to 0.69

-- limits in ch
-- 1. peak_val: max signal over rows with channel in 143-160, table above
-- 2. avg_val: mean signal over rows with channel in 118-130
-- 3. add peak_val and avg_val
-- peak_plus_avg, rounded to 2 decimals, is 3.97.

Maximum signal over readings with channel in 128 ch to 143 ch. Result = 2.047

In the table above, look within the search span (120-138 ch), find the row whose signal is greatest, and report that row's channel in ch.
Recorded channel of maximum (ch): 129.0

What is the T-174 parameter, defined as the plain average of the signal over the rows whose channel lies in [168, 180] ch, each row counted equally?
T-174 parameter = 2.11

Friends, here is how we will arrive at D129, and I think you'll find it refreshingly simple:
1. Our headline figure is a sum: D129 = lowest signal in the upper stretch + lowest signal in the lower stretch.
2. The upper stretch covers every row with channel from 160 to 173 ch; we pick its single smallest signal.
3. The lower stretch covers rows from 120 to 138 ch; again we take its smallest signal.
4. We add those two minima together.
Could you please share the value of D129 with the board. 3.32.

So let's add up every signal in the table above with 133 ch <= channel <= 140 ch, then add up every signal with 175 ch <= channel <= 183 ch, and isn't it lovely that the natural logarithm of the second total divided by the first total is 0.48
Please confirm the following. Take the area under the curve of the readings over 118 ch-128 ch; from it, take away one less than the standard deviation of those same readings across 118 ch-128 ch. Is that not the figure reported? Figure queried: 21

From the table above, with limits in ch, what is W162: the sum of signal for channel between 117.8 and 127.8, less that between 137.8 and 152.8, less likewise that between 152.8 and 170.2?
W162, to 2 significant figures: -12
